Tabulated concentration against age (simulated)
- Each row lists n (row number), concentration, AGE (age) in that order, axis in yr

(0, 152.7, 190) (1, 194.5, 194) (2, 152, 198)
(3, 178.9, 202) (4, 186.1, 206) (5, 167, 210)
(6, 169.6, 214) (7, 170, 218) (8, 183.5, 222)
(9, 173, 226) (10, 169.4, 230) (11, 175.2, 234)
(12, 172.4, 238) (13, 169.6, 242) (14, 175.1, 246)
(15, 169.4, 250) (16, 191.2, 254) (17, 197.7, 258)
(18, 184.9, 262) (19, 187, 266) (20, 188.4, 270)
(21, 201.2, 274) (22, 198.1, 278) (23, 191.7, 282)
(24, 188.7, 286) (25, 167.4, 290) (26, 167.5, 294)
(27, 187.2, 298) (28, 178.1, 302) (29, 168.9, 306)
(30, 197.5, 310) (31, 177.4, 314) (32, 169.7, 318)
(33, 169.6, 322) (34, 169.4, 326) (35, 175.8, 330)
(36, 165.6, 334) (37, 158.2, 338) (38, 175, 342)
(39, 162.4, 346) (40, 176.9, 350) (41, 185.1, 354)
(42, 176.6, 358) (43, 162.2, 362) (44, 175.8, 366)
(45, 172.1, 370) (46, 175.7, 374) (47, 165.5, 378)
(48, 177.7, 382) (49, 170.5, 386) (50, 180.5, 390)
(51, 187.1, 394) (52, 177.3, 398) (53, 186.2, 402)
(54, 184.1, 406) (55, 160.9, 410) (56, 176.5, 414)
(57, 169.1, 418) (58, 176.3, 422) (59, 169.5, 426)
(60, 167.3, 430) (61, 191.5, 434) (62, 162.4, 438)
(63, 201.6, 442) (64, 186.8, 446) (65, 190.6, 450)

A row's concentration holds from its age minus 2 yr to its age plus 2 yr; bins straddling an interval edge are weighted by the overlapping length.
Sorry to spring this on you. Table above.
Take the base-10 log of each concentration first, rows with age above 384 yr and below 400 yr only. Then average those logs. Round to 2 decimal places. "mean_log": 2.25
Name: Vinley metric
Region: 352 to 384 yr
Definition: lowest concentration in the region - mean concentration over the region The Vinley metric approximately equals -12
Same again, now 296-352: -15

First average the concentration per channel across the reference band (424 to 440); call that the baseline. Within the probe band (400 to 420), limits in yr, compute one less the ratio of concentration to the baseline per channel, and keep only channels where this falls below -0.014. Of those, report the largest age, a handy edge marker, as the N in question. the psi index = 414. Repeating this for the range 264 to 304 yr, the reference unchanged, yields 302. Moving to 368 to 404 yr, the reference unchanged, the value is 402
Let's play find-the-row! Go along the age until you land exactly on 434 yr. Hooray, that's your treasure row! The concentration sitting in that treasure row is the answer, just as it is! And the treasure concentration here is 191.5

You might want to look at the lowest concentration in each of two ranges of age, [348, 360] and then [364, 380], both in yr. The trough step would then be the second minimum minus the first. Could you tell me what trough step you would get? -11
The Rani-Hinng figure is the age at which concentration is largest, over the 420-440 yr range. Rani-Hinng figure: 434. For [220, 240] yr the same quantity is 222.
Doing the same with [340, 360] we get 354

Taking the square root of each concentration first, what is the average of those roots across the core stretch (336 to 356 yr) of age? 13.1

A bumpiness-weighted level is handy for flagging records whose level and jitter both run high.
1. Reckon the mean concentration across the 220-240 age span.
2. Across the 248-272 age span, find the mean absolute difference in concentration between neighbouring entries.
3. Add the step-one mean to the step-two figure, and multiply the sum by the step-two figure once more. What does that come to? 1638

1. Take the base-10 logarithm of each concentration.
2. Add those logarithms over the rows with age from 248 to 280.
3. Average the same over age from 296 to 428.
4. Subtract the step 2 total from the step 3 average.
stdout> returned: -16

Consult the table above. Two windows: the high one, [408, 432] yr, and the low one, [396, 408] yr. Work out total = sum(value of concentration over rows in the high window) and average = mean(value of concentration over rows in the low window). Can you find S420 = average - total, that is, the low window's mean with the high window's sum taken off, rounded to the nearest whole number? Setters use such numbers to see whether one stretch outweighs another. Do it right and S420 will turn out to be -837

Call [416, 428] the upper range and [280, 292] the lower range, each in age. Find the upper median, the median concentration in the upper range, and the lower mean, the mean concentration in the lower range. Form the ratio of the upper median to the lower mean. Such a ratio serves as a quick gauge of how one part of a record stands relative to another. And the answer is 0.93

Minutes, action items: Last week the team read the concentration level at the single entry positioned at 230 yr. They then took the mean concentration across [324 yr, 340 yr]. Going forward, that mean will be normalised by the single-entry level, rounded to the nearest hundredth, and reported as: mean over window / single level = 0.99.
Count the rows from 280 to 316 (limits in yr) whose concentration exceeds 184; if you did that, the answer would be 4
